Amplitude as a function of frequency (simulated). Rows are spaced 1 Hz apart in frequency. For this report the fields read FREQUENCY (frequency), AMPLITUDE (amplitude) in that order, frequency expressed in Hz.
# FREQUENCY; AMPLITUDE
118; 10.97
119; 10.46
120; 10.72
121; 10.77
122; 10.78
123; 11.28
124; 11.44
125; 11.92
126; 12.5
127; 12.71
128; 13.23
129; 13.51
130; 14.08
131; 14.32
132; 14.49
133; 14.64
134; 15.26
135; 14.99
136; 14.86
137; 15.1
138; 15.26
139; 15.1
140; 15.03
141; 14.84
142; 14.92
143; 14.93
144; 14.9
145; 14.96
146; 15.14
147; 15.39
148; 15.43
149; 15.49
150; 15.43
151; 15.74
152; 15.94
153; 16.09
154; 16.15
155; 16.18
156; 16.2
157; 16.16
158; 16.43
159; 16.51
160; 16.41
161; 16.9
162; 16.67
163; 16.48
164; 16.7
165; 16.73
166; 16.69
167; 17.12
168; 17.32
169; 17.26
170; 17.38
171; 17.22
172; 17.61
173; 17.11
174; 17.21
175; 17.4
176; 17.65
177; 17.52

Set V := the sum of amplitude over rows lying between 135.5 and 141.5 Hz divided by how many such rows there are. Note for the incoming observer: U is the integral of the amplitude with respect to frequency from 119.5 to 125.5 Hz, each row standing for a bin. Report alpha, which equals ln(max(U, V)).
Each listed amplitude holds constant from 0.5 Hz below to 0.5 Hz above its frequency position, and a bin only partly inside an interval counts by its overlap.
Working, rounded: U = 67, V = 15.0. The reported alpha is 4.20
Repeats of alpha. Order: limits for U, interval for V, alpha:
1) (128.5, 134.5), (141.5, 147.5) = 4.46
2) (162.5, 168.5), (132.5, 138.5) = 4.62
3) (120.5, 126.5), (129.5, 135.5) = 4.23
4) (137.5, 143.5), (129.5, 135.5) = 4.50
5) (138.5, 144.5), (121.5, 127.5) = 4.50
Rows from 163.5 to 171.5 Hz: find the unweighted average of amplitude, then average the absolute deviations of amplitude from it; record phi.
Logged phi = 0.26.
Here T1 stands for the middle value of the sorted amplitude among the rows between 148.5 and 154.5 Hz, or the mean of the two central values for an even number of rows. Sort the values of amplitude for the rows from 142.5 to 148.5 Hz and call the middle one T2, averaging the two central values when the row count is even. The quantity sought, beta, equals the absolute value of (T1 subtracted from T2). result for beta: 0.8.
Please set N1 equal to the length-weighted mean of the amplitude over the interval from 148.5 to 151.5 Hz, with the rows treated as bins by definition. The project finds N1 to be 15.6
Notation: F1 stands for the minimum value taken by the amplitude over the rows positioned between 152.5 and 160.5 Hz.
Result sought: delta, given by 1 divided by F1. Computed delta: 0.0622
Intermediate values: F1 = 16.09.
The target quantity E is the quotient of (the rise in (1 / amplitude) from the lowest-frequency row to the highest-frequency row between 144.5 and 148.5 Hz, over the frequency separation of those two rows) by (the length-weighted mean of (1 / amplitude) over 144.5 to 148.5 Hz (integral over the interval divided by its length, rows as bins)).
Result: -0.010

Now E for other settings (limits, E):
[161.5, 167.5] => -0.005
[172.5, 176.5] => -0.010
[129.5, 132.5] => -0.014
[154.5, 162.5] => -0.004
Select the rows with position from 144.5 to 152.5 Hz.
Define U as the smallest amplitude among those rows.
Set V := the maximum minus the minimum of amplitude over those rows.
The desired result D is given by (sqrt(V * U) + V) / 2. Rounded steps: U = 14.96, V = 0.98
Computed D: 2.40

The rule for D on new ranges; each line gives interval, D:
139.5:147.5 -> 1.70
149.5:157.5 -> 2.11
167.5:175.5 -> 1.71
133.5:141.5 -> 1.46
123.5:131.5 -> 4.31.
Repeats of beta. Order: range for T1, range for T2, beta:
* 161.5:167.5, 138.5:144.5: 1.8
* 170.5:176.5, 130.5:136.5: 2.6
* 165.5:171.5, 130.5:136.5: 2.5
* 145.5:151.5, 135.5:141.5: 0.4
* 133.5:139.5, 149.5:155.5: 0.9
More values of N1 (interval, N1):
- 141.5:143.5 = 14.9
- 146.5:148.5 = 15.4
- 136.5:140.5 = 15.1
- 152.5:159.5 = 16.2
